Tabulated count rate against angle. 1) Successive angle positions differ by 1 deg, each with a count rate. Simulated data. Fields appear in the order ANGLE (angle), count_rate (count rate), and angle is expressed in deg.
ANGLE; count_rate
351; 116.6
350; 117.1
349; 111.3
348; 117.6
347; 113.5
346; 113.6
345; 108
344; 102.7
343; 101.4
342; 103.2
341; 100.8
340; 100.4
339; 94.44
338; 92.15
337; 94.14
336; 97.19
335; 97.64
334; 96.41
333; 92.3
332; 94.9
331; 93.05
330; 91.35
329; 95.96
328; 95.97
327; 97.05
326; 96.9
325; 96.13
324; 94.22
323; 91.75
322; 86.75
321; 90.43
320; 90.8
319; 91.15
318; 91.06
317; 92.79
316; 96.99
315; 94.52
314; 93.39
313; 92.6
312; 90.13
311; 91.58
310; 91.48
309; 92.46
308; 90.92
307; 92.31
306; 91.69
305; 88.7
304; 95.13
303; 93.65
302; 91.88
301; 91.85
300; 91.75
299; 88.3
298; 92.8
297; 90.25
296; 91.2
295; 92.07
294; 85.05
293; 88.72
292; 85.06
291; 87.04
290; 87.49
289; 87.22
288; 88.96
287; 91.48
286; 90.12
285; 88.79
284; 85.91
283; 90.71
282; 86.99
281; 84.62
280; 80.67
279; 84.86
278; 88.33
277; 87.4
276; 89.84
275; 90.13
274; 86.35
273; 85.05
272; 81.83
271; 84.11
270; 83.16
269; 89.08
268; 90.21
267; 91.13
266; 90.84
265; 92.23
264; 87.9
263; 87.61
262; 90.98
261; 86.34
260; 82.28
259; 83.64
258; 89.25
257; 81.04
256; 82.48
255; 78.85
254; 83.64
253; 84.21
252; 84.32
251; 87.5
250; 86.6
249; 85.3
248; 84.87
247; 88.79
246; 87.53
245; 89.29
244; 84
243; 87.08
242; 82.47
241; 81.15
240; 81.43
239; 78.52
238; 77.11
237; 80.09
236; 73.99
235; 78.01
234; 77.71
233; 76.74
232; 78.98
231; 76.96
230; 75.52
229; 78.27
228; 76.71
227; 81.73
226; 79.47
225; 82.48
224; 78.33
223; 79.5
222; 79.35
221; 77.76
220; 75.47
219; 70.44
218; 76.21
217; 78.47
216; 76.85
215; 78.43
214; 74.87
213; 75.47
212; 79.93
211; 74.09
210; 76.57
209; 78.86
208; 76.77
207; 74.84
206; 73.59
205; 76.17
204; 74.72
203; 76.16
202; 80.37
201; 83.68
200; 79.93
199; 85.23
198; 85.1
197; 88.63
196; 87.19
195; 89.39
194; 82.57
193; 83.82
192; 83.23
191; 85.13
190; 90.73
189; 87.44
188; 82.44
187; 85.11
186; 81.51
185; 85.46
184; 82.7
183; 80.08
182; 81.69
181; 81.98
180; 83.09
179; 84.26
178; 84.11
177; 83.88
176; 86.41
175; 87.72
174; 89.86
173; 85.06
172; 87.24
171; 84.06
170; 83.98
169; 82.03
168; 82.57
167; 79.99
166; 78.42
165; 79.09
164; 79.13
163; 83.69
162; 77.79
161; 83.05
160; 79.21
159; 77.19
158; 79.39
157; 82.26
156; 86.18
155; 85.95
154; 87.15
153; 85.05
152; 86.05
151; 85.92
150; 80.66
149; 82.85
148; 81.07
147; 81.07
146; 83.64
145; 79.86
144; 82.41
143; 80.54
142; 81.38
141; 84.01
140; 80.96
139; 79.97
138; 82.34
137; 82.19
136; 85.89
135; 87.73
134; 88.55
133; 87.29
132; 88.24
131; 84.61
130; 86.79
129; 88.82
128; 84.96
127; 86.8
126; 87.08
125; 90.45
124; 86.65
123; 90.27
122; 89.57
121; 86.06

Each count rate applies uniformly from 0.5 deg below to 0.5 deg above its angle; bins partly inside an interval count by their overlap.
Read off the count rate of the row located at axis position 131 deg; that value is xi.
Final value 84.61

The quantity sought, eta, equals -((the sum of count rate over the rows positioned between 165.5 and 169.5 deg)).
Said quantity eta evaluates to -323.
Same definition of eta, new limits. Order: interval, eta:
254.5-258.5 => -332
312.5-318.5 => -561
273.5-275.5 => -176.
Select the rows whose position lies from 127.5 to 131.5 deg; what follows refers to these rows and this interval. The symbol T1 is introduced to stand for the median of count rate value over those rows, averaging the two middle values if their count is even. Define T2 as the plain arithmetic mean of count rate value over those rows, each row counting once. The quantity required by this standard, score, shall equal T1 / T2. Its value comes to 1.00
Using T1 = 86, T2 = 86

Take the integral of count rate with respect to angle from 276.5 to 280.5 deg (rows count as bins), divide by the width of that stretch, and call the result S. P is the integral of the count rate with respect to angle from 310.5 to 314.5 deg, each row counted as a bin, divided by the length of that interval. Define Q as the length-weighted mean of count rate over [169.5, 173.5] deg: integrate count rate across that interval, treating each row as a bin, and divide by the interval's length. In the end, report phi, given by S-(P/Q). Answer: 84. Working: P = 91.9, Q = 85.1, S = 85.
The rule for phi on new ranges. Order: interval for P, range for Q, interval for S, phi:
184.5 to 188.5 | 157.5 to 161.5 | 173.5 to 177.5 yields 86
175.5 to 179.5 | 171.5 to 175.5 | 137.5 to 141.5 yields 81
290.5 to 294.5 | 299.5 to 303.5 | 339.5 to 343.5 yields 101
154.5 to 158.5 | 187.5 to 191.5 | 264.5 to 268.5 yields 90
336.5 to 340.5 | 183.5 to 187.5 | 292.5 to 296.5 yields 88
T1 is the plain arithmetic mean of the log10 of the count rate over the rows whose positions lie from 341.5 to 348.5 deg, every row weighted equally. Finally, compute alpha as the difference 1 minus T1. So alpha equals -1.04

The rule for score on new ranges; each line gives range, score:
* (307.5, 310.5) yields 1.00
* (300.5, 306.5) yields 1.00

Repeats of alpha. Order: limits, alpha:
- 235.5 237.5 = -0.89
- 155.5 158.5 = -0.92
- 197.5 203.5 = -0.91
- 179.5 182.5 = -0.92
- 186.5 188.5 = -0.92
